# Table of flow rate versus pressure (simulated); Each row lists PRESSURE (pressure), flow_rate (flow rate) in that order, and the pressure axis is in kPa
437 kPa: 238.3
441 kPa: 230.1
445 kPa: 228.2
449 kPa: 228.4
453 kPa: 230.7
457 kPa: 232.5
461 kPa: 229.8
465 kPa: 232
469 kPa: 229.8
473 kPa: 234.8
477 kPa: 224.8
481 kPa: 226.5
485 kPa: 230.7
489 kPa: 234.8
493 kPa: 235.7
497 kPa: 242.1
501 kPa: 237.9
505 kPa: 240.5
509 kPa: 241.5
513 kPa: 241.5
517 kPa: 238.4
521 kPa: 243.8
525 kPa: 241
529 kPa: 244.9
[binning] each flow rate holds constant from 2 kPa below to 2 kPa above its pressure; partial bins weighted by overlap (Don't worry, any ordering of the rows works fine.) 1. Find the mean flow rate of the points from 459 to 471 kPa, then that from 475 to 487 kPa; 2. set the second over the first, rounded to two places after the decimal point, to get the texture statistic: 0.99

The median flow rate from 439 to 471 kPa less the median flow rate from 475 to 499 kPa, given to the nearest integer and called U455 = -3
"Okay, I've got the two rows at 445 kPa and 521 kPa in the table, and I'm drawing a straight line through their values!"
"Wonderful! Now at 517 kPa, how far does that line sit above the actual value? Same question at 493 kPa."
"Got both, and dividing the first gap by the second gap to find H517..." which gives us 1.9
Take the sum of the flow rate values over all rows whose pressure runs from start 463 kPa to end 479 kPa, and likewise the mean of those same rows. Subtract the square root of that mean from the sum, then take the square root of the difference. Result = 30.1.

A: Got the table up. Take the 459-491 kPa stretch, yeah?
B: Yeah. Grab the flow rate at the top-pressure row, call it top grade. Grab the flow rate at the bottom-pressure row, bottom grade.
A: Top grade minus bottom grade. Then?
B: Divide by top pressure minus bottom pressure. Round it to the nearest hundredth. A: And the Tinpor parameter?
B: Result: 0.18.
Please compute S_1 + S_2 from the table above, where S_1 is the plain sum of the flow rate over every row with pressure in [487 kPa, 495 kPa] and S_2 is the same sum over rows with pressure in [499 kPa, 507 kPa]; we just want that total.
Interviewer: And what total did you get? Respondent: 949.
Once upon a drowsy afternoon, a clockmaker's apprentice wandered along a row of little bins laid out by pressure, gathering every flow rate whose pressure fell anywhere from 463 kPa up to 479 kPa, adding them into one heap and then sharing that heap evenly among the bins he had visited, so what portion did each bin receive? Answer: 230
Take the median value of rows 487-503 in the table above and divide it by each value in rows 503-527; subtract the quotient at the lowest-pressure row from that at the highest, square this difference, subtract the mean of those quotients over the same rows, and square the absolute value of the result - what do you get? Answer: 0.96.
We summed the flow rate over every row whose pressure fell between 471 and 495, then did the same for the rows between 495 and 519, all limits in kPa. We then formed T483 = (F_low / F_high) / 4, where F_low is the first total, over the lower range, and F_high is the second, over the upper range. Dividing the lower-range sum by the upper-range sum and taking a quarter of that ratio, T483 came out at 0.241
